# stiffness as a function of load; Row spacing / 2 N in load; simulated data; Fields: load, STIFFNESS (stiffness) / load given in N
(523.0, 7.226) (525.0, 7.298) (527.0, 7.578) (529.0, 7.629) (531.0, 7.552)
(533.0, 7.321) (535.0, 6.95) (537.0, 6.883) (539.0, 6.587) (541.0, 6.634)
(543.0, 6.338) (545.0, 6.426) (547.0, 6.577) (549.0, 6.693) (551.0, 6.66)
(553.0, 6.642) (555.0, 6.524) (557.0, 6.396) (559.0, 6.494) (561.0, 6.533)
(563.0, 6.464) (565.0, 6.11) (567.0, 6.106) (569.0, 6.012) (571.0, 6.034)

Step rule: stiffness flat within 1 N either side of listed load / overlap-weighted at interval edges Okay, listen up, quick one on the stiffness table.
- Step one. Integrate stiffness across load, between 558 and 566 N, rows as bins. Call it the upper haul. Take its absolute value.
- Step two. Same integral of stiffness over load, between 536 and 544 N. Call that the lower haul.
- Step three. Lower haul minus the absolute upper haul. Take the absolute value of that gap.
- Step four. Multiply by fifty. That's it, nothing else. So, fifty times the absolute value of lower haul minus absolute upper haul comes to 84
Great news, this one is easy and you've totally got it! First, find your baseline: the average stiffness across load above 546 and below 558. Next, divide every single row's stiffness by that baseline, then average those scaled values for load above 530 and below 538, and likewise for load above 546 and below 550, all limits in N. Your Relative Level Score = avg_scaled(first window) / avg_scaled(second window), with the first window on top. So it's 1.08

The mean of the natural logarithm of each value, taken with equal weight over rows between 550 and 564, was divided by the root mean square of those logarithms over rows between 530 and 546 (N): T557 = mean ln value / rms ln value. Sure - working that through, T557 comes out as 0.977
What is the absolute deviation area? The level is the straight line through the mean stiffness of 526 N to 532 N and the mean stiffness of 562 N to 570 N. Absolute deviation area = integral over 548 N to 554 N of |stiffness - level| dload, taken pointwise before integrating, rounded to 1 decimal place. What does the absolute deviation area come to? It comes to 0.5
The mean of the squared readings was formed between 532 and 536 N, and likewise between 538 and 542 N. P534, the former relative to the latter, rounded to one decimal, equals 1.2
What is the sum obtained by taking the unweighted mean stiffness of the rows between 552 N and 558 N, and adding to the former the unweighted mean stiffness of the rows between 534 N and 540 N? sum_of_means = 13.3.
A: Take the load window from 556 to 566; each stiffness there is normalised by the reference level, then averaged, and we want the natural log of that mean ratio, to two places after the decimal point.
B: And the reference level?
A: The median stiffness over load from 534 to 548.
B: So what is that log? -0.03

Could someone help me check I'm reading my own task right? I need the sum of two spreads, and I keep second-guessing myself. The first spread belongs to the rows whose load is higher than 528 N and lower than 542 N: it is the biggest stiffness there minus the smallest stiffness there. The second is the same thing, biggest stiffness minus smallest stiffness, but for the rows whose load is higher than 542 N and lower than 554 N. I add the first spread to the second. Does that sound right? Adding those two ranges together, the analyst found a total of 1.4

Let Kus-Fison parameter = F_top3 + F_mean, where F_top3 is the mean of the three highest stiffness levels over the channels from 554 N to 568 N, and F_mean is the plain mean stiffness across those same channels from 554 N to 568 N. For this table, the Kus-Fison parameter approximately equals 12.9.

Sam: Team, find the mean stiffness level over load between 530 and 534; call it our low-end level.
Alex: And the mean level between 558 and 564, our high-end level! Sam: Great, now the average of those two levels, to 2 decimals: 6.97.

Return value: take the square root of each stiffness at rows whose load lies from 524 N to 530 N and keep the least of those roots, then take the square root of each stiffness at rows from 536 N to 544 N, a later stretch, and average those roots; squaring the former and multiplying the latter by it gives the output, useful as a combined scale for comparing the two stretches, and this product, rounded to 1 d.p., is 18.8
